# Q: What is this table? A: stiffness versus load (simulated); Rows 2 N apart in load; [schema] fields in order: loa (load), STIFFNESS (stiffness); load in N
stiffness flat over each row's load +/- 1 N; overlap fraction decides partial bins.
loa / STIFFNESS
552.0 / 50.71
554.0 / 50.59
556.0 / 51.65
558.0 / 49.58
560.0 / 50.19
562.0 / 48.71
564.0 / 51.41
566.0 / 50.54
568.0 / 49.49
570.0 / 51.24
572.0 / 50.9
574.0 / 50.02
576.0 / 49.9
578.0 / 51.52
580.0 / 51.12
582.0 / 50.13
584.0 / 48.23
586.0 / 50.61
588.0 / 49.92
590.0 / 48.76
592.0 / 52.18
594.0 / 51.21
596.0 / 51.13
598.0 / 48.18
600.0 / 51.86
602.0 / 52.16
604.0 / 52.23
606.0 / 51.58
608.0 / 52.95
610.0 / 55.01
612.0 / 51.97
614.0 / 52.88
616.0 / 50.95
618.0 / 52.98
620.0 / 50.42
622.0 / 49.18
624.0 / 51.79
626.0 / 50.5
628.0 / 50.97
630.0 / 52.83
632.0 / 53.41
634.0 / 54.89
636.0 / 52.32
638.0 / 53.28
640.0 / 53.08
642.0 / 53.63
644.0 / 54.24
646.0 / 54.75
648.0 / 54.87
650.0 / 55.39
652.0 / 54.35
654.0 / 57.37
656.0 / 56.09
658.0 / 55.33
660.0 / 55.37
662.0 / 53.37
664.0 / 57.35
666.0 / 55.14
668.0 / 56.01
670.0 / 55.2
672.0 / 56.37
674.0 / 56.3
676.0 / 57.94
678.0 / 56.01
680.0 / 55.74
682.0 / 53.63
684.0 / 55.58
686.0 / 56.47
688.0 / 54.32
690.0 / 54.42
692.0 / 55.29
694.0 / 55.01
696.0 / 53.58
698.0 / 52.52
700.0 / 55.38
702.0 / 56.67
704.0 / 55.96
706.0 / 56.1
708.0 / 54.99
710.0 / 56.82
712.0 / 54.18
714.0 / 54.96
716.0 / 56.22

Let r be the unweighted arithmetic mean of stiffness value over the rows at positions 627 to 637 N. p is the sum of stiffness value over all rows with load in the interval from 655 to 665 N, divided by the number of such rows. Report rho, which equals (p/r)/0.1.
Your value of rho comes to 10.5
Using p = 55.5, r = 52.9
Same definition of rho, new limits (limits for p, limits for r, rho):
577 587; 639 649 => 9.3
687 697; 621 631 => 10.7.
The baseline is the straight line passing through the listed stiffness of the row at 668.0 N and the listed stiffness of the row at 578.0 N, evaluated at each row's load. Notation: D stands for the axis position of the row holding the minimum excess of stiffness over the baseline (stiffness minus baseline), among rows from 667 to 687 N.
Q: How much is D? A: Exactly 682.0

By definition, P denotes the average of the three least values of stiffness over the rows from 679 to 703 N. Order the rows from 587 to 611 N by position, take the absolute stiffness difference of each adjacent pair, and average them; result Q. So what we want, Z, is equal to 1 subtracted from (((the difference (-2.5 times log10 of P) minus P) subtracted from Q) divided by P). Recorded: 0.110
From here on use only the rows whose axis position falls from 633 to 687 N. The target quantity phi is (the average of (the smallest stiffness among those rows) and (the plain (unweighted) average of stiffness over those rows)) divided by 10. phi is 5.38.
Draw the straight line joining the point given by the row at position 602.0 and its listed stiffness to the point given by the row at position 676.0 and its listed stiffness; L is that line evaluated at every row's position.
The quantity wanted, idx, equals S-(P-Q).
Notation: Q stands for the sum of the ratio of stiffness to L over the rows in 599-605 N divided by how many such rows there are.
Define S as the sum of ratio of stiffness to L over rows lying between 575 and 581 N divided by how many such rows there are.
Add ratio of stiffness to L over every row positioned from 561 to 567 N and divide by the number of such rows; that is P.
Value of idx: 0.99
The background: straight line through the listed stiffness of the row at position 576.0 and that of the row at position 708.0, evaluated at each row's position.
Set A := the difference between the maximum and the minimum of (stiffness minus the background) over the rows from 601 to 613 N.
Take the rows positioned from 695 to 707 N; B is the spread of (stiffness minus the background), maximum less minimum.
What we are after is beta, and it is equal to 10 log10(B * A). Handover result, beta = 11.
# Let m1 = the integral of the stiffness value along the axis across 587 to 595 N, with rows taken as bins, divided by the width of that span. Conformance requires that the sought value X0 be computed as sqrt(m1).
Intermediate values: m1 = 51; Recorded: 7.11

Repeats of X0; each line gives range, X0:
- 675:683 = 7.47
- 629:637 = 7.30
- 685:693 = 7.42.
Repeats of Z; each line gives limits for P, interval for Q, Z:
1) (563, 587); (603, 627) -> 0.122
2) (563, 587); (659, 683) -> 0.117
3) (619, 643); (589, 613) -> 0.119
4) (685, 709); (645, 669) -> 0.108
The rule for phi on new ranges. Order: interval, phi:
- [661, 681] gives 5.47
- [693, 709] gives 5.38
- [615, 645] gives 5.07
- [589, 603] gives 4.95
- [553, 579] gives 4.96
